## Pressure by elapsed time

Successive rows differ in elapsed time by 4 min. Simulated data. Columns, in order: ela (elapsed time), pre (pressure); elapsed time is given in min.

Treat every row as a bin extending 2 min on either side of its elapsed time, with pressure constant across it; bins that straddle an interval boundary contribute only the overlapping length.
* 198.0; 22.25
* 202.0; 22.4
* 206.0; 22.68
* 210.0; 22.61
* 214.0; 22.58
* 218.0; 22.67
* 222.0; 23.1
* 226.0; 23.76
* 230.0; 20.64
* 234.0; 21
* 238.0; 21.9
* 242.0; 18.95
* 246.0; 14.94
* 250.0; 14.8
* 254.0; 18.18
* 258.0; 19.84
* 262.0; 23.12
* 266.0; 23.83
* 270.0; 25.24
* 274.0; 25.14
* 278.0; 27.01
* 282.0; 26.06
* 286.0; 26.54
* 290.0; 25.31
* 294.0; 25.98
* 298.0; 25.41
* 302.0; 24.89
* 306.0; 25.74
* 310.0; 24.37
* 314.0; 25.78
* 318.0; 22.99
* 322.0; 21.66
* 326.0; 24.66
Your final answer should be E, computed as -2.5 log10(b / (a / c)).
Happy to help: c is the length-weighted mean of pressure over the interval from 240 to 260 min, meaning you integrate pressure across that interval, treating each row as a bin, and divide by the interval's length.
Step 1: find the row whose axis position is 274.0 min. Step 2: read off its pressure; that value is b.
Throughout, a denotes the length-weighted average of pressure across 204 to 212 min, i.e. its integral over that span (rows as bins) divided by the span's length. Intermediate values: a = 22.6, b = 25.14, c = 17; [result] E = -3.21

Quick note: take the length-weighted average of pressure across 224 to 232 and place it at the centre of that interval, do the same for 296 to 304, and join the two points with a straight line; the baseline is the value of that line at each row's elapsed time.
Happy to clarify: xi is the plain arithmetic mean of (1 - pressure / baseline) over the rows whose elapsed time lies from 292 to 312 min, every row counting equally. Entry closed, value 0.00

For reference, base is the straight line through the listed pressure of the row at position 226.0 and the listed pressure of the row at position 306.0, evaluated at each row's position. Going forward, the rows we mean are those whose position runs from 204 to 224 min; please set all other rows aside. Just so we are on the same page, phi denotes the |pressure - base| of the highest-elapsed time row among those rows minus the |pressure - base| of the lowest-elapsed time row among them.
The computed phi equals 0.0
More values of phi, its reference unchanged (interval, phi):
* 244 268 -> -8.4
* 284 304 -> -0.5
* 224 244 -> 5.2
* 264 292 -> -0.9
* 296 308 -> -0.1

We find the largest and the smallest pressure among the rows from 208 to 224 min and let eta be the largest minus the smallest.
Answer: 0.5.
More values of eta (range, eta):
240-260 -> 5.0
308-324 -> 4.1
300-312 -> 1.4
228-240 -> 1.3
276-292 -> 1.7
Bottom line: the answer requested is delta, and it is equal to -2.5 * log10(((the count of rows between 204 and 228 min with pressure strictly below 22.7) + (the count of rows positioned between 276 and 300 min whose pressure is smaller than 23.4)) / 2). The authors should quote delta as -0.8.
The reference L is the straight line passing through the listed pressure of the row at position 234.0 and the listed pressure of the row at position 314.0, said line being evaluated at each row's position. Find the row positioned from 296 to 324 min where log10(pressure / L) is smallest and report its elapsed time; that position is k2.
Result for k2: 322.0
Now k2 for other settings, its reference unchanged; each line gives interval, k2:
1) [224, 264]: 250.0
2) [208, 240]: 230.0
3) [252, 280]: 254.0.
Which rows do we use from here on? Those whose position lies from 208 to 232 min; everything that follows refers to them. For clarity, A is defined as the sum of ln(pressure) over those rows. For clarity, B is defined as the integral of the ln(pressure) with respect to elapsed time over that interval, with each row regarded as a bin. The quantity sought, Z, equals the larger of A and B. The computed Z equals 74.8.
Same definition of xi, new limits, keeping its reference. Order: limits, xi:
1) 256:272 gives 0.03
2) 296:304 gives 0.00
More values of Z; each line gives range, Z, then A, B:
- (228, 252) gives 70.0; 17.5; 70.0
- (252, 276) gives 74.6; 18.7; 74.6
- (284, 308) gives 77.9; 19.5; 77.9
